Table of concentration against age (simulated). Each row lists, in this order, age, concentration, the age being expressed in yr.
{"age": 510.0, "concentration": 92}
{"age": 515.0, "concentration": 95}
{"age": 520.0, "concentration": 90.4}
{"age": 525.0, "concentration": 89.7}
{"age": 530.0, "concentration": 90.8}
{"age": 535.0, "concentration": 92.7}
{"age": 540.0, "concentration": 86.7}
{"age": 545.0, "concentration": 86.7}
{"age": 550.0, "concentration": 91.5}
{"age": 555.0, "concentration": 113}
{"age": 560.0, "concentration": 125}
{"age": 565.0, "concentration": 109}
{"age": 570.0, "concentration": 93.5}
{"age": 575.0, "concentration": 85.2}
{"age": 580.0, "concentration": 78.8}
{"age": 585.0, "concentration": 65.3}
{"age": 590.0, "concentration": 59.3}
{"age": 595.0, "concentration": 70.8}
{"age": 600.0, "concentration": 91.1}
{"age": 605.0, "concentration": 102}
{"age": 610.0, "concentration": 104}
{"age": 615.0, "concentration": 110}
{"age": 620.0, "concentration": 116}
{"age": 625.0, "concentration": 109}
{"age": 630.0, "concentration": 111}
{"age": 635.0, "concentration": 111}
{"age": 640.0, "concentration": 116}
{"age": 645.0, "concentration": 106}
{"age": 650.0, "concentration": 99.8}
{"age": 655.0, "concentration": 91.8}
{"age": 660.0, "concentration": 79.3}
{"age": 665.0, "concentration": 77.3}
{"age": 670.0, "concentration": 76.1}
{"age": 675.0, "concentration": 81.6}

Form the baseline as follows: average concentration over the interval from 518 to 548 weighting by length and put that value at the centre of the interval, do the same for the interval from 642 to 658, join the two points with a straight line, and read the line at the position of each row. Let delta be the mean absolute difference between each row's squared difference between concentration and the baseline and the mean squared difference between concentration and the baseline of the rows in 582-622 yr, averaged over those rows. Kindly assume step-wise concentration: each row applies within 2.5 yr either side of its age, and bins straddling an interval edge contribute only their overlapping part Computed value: 341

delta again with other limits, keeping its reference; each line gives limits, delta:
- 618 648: 92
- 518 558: 101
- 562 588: 219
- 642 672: 242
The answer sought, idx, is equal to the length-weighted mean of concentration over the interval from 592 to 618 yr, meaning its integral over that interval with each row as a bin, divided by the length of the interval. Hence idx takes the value 95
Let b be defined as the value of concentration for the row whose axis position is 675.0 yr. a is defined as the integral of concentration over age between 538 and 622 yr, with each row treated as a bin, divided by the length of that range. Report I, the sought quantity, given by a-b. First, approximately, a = 93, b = 81.6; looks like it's 12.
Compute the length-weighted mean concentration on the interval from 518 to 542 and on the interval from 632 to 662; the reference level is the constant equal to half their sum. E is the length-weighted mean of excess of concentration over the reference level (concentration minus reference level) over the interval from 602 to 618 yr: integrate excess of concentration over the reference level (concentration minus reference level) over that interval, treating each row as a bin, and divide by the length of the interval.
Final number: 10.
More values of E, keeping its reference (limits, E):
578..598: -27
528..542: -5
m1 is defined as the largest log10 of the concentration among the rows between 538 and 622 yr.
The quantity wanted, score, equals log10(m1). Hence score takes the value 0.322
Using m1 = 2.10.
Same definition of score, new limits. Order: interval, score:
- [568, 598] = 0.295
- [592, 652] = 0.315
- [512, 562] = 0.322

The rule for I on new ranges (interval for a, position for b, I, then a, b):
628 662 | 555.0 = -11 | 102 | 113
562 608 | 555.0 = -28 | 85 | 113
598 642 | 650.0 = 8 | 108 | 99.8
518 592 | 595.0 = 20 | 91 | 70.8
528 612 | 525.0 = 1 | 91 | 89.7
